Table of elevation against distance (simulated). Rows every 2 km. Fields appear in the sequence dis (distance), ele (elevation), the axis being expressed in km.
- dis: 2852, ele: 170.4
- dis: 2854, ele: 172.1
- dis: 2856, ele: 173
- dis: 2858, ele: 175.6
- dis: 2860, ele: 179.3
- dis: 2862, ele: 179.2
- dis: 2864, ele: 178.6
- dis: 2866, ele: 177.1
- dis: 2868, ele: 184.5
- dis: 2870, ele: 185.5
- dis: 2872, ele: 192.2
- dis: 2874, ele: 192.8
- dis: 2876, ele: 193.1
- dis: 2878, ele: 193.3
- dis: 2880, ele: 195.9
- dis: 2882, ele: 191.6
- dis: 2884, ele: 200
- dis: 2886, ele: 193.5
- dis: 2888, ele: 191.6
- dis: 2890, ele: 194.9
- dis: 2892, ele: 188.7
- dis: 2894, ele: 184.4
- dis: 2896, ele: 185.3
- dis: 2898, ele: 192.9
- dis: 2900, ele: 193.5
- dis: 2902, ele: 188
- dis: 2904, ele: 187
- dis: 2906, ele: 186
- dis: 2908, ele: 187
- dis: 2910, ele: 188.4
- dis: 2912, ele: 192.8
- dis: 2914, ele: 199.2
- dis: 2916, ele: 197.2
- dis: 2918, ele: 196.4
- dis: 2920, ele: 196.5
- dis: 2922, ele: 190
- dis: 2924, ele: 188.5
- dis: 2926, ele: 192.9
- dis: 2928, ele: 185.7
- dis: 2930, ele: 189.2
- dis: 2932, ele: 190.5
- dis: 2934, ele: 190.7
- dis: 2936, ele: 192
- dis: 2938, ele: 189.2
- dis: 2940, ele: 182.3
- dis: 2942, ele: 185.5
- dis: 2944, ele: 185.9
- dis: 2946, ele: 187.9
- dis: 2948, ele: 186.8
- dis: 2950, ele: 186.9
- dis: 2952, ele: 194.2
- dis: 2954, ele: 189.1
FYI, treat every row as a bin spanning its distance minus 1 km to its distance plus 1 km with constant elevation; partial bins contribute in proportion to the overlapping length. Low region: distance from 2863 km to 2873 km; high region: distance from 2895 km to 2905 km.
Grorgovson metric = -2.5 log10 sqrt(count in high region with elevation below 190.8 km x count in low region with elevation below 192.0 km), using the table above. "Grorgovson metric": -1.35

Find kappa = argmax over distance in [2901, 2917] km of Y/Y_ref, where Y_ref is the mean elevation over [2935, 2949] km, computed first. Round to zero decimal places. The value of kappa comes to 2914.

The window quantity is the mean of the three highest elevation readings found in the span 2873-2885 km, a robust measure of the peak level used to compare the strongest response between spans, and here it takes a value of 196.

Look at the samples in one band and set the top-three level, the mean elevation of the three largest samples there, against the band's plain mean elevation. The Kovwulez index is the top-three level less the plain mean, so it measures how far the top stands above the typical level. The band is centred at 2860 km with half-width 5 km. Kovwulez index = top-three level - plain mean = 1.9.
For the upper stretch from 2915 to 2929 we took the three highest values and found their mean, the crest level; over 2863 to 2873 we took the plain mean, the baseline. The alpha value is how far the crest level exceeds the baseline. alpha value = 13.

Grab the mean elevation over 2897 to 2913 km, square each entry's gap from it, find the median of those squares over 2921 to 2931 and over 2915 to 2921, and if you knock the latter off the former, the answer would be -49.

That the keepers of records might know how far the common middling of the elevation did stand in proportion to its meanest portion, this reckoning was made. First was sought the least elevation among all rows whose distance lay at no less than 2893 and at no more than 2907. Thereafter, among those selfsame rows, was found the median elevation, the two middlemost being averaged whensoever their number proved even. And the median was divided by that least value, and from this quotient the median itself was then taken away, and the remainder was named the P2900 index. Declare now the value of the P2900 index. -186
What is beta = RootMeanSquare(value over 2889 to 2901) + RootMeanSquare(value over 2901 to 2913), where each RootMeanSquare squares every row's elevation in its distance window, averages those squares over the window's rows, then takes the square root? 378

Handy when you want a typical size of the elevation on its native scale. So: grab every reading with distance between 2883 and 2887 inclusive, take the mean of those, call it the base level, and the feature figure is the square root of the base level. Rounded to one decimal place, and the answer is 14.0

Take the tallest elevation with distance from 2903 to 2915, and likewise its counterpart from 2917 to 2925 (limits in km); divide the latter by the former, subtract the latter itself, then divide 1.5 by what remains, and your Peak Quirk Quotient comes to -0.0077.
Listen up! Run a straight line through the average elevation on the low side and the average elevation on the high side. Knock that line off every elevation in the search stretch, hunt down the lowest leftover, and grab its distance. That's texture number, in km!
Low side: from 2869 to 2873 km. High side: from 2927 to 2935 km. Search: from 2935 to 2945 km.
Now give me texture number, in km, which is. 2940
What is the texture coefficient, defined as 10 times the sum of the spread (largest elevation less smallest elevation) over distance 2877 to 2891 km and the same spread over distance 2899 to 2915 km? 216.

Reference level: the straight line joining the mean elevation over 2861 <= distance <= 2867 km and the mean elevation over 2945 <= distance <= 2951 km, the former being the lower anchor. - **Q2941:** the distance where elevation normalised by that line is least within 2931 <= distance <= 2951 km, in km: 2940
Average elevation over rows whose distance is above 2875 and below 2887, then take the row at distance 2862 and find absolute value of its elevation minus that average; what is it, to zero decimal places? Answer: 15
